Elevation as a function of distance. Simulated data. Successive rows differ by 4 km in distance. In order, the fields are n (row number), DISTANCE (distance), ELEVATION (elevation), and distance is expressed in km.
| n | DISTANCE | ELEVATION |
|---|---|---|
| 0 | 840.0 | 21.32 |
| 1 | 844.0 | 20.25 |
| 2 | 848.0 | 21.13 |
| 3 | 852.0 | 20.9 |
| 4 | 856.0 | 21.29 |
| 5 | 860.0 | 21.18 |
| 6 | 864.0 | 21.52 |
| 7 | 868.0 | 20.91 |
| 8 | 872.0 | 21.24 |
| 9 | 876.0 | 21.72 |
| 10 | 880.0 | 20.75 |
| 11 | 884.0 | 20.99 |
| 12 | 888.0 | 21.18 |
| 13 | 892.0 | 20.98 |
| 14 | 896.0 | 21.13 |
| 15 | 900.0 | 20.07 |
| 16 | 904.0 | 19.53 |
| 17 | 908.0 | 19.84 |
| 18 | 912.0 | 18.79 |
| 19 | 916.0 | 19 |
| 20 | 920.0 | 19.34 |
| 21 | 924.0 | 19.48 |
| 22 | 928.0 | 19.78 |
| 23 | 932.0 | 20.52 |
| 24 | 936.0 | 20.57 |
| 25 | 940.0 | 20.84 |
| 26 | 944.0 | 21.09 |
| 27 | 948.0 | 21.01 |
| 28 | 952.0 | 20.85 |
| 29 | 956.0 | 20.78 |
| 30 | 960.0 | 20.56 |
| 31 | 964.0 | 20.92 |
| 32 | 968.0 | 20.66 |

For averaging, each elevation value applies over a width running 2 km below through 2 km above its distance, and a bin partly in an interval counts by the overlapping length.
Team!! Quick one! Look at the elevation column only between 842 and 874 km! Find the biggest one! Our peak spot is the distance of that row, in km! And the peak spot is 864.0 km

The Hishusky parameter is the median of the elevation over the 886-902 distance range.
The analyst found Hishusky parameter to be 21.1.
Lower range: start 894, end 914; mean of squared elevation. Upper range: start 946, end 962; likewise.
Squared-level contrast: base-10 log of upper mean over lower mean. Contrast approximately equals 0.04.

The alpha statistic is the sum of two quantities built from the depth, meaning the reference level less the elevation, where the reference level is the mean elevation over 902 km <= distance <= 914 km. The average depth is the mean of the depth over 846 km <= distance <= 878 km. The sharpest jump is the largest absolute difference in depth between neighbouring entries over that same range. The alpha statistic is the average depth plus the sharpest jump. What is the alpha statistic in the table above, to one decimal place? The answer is -1.2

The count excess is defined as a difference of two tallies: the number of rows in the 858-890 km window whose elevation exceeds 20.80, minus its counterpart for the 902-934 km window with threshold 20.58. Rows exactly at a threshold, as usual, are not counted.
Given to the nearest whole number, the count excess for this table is 7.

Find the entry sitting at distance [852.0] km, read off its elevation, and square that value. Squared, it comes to 437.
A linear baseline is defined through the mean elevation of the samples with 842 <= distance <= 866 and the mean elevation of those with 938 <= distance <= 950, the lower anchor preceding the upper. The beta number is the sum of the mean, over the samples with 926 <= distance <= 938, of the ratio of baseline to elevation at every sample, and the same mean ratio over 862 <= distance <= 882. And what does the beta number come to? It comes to 2.03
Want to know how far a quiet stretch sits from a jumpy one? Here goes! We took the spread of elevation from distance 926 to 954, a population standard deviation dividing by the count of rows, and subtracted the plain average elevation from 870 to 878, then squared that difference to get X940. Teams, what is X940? 444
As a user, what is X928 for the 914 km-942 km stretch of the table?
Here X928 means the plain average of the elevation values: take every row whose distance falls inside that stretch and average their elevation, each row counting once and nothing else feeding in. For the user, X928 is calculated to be 19.9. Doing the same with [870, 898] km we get 21.1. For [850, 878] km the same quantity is 21.3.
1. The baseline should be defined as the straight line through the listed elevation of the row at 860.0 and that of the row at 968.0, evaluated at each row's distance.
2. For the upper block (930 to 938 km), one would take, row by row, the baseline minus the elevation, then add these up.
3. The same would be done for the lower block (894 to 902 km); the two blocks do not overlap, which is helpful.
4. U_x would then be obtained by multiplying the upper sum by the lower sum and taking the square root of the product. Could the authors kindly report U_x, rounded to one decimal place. 0.7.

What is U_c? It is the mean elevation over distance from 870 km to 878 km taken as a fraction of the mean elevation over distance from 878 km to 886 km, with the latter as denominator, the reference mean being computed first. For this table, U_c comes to 1.03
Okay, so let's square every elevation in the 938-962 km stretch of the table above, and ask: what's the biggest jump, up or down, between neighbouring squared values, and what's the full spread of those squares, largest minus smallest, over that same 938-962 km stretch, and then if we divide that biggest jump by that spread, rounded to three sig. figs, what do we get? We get 0.475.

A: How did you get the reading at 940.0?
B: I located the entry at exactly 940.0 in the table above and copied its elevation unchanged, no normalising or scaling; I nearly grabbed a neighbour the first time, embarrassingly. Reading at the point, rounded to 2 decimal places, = 20.84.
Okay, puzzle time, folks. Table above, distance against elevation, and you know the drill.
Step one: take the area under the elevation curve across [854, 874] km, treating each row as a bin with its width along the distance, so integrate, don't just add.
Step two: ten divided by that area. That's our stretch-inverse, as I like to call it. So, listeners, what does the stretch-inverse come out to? 0.0236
